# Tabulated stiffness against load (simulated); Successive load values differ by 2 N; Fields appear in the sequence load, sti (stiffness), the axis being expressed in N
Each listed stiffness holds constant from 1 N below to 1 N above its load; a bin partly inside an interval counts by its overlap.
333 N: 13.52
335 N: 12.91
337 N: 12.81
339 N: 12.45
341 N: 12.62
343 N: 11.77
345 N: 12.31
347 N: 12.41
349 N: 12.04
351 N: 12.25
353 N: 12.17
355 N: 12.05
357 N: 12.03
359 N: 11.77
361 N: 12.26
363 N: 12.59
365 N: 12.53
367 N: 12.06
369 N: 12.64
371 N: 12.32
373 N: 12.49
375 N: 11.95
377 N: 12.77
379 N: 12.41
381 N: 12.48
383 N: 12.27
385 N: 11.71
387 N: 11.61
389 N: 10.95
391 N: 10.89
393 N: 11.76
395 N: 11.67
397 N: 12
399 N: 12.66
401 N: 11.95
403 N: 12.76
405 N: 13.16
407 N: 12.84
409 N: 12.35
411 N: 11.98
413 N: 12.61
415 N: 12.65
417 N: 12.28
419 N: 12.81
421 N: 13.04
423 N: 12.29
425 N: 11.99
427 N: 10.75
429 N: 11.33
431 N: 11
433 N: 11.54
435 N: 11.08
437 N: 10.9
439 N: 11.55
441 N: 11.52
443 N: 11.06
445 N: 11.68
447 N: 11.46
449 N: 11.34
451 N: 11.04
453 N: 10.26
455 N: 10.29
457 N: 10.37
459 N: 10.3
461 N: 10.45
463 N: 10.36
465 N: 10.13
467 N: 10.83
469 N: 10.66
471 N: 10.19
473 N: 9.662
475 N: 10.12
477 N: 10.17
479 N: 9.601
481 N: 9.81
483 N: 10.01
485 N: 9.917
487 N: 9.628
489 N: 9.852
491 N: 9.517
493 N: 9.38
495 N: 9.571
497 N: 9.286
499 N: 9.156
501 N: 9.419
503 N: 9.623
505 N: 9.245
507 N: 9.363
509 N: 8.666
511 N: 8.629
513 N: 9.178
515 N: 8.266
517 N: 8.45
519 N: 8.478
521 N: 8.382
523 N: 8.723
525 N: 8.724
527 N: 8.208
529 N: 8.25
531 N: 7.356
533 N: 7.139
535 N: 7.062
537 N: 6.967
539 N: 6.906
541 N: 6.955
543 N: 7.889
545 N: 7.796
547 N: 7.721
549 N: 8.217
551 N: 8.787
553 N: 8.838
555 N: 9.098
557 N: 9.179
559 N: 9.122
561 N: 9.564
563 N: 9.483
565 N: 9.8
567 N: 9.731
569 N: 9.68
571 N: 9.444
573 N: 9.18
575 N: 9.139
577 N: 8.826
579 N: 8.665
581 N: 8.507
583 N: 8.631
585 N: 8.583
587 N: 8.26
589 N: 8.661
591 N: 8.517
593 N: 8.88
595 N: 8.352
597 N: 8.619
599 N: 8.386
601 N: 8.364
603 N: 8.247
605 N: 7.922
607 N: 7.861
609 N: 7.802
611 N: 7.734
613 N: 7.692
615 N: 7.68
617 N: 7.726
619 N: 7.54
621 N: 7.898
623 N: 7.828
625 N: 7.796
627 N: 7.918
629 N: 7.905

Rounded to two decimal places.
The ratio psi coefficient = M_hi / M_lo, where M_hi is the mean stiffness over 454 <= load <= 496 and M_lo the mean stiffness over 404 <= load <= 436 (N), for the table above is 0.83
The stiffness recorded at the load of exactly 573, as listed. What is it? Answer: 9.18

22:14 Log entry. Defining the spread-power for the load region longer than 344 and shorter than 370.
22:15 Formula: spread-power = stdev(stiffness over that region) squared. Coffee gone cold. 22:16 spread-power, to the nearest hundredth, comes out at 0.06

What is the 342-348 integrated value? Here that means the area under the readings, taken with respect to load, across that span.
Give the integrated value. 73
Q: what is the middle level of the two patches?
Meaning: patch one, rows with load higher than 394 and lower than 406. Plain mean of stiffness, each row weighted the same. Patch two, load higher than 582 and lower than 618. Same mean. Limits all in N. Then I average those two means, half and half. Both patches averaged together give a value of 10.3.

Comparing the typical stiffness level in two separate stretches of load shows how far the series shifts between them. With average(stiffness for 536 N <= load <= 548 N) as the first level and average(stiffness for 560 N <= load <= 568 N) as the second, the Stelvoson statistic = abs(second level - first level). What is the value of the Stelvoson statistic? 2.27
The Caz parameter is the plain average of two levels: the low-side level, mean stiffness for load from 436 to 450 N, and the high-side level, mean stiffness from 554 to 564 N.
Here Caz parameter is 10.3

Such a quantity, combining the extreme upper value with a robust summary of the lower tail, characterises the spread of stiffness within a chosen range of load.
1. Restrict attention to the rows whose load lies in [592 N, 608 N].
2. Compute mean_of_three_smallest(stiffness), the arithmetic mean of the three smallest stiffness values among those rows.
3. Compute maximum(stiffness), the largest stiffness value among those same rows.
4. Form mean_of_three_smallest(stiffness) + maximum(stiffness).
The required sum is 16.9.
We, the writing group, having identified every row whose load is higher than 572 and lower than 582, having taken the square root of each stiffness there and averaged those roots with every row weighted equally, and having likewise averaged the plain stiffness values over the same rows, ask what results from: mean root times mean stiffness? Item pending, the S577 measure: 26.4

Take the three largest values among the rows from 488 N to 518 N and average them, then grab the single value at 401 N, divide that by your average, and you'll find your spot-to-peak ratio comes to 1.2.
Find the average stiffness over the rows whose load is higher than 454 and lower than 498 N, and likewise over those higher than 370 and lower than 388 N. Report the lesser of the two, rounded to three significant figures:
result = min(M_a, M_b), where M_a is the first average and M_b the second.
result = 10.0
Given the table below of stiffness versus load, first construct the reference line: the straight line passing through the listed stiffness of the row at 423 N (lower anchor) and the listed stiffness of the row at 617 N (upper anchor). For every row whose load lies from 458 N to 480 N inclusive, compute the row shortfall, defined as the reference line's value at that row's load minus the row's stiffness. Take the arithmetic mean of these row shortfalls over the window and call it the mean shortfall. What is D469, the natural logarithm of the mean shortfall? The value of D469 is 0.0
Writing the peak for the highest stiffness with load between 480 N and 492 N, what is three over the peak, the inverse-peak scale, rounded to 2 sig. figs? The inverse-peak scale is 0.30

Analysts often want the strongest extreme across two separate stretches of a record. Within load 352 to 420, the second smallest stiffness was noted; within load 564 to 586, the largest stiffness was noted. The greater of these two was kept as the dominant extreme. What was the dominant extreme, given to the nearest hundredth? 10.95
